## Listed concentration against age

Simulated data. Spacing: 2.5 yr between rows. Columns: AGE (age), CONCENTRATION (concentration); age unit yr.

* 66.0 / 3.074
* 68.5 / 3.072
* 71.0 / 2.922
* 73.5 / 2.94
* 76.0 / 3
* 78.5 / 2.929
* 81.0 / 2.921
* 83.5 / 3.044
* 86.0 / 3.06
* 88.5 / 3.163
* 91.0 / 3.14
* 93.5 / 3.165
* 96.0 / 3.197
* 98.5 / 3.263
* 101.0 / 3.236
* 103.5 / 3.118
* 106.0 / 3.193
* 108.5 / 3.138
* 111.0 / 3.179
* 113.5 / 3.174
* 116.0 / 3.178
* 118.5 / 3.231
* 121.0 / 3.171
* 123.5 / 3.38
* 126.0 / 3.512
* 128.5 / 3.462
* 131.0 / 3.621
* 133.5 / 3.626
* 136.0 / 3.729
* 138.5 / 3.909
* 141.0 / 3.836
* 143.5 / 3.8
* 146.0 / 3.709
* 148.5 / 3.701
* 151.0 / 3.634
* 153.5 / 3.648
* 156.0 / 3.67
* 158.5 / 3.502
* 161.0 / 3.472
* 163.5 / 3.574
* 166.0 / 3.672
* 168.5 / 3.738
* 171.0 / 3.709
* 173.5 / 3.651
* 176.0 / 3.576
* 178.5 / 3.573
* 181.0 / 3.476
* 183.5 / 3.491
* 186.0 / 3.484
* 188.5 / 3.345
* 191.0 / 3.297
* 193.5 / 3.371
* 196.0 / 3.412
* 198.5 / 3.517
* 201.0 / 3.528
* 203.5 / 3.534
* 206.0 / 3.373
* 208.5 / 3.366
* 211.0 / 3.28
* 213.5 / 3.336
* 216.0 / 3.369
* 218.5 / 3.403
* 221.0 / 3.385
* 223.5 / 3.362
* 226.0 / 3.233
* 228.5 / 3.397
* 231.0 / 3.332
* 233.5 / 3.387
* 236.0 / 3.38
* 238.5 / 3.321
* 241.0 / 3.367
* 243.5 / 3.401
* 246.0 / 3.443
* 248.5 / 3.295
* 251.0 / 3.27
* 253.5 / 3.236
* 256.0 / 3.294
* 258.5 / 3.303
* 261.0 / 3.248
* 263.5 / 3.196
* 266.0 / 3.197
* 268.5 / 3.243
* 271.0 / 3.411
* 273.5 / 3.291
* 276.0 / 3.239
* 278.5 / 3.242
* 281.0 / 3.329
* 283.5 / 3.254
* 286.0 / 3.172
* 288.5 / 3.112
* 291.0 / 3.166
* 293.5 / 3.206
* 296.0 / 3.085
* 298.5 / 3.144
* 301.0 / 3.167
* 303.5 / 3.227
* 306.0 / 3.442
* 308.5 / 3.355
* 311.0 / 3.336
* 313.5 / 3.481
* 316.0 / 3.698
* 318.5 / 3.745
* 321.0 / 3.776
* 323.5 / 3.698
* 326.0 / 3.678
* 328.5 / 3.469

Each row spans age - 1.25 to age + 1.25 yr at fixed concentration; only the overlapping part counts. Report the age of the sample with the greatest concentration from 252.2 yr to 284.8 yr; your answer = 271.0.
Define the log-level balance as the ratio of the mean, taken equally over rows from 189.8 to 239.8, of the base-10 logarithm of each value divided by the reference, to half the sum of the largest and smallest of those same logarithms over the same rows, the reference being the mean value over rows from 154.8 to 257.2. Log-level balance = 1.03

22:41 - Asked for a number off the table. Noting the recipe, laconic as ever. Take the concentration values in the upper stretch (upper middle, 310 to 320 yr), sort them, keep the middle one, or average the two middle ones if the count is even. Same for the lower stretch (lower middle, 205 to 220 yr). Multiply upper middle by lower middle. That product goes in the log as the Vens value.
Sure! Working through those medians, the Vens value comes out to 12.1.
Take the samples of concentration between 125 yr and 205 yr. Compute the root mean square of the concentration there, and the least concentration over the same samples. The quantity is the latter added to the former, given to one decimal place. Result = 6.9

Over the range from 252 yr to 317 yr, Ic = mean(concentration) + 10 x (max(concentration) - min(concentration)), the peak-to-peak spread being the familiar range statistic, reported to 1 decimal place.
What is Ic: 9.4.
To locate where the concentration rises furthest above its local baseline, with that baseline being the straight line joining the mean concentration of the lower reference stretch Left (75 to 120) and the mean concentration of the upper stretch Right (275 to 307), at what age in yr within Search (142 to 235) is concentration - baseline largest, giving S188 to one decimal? 143.5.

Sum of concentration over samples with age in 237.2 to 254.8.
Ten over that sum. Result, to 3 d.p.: 0.429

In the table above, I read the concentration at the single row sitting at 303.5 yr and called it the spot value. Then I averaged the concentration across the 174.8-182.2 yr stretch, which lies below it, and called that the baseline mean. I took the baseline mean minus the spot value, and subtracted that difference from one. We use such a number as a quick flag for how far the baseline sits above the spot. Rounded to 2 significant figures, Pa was 0.69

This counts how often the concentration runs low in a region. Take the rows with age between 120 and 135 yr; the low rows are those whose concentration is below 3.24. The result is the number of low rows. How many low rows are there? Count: 1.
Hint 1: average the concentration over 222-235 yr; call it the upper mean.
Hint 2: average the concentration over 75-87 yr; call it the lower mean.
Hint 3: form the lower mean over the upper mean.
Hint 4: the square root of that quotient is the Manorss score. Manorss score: 0.95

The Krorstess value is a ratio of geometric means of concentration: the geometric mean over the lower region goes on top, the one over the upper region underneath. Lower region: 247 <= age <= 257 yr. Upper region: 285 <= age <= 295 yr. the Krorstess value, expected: 1.03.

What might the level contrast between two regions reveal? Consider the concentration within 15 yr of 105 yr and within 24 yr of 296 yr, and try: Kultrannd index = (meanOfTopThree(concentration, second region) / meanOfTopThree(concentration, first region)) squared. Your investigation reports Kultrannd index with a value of 1.260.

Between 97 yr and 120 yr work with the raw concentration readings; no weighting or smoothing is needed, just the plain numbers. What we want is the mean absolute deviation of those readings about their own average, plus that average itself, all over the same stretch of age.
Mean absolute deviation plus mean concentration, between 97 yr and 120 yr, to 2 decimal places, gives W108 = 3.23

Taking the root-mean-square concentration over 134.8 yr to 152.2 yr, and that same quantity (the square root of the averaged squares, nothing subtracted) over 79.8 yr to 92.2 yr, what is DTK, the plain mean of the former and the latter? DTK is 3.41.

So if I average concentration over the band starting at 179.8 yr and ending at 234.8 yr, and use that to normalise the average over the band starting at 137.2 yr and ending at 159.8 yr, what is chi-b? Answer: 1.09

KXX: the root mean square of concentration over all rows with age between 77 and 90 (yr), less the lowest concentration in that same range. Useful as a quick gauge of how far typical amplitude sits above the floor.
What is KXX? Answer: 0.10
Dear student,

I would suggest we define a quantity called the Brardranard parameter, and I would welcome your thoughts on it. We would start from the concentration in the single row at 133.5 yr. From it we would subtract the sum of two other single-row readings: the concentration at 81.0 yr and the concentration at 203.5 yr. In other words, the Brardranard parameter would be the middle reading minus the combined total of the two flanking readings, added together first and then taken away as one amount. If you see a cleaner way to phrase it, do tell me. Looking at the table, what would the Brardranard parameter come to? -2.8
